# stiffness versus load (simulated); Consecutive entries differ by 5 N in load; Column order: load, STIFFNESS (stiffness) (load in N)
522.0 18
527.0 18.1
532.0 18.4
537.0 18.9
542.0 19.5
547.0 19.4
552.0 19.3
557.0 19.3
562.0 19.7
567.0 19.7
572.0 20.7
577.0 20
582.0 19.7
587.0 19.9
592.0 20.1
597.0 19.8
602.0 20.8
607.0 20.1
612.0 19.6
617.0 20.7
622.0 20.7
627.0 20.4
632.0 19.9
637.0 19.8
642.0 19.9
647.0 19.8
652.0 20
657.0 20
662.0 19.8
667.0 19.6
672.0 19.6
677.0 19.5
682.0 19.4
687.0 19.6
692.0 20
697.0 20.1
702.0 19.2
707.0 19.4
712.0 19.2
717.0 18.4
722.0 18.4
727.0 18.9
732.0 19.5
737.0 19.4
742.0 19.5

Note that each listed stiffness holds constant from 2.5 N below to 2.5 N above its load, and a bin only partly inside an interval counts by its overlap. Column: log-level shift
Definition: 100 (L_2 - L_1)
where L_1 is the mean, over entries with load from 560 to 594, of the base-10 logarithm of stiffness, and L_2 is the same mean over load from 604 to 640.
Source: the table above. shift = 0.4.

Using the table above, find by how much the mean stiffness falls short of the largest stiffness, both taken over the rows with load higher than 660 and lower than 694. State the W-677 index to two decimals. 0.36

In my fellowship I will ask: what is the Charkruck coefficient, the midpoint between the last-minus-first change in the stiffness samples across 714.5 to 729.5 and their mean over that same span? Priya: 9.5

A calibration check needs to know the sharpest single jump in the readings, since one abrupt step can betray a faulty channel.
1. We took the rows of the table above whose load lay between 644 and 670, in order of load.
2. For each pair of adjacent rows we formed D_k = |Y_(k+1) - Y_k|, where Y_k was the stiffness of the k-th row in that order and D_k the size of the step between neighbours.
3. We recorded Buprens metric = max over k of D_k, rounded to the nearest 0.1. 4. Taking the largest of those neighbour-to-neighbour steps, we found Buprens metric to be 0.2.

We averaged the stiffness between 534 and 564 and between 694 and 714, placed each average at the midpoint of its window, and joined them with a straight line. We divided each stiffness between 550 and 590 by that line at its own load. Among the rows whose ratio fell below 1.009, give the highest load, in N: 557.0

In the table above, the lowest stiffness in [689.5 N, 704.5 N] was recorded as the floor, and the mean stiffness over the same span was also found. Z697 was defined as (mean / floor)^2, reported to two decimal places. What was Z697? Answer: 1.06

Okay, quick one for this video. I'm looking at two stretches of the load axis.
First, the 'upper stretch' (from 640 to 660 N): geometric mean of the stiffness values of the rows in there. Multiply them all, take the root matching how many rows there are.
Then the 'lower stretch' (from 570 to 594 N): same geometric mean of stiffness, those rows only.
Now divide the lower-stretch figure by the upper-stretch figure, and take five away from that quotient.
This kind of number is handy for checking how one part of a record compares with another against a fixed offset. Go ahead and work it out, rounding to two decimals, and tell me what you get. -3.99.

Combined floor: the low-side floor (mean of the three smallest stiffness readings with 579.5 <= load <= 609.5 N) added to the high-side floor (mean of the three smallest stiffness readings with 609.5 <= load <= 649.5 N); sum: 39.5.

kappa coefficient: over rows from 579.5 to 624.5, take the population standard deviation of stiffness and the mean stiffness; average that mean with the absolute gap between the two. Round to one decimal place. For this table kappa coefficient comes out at 19.9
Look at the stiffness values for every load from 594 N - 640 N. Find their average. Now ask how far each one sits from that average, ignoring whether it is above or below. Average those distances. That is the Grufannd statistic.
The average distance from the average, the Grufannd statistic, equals 0.40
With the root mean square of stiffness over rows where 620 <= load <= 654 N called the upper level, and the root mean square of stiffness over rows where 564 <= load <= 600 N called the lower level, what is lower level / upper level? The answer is 1.00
